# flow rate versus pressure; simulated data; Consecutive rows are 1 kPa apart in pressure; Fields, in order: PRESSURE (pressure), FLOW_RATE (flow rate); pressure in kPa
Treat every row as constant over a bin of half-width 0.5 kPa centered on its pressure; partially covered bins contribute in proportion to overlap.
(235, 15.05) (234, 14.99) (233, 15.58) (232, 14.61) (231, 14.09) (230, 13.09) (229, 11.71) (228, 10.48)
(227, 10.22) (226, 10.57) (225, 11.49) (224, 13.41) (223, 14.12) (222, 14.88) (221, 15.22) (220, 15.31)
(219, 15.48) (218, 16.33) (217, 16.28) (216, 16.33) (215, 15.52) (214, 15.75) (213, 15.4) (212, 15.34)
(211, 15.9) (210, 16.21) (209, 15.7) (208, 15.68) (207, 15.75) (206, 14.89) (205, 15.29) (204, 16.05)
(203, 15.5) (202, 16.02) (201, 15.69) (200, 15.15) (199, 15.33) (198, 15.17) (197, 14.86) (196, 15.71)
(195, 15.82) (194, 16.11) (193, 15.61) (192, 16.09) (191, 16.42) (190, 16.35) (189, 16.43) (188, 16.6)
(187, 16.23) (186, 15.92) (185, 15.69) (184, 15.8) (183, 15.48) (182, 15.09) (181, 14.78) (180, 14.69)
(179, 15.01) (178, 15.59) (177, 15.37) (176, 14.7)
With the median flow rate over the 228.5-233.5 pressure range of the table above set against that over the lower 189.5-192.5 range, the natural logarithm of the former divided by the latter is -0.149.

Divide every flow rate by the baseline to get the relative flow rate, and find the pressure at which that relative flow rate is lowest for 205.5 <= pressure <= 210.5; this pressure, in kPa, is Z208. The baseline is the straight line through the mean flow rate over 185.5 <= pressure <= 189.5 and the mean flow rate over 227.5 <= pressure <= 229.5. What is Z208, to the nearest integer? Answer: 206 kPa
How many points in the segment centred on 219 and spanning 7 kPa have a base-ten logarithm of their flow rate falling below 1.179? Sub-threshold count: 1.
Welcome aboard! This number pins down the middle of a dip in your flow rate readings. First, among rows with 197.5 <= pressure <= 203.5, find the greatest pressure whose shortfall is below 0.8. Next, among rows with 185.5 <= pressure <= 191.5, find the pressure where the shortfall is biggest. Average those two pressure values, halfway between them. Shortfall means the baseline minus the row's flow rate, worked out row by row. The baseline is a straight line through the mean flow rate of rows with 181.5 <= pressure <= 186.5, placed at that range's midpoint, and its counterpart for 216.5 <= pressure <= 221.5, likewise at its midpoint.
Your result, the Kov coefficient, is 194.5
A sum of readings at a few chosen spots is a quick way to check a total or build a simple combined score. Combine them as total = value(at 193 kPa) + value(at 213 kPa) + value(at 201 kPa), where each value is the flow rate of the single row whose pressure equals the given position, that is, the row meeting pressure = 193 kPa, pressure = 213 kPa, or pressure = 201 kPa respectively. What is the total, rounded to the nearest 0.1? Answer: 46.7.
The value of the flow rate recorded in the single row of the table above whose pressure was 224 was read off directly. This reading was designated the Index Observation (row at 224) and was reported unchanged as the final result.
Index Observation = 13.41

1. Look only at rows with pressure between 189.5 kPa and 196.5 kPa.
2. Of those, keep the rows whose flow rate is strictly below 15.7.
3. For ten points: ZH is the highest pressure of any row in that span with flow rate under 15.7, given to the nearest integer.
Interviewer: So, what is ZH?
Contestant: 193 kPa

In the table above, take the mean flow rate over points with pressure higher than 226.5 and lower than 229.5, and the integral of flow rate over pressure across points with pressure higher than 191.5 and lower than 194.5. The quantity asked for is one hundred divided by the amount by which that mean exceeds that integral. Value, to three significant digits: -2.70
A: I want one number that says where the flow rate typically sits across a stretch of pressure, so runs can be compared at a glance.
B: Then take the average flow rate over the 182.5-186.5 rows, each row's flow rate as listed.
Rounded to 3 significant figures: 15.7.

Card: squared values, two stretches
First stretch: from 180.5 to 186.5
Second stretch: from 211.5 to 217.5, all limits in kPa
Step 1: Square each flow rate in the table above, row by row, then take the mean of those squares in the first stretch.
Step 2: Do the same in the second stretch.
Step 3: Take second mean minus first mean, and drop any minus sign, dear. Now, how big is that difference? 10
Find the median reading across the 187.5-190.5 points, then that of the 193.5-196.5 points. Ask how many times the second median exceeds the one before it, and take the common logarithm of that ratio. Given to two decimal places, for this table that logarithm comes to -0.02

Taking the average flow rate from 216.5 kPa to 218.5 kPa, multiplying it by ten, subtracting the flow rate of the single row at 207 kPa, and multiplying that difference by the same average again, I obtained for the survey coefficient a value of 2402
